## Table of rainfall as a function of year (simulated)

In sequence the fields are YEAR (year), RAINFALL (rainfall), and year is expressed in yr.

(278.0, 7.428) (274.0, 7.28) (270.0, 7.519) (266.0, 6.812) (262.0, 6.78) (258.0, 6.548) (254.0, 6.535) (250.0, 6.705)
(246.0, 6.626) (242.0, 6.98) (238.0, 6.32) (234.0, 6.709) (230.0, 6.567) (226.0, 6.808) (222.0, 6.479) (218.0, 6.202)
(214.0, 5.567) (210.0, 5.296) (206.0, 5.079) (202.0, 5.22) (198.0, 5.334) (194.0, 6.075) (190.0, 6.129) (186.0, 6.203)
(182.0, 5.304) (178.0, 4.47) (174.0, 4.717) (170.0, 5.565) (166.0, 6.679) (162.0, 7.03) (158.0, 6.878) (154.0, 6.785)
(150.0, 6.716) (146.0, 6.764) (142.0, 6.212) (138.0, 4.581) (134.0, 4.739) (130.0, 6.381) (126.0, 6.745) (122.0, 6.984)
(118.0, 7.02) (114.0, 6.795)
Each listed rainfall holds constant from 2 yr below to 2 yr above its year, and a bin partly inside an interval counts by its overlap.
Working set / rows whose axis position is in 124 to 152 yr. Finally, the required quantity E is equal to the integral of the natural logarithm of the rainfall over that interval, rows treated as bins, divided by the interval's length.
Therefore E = 1.78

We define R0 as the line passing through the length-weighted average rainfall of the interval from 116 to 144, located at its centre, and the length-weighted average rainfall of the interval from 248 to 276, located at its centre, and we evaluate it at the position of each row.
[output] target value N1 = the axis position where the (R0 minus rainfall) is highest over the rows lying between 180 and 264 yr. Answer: 206.0 yr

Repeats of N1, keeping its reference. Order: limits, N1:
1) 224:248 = 238.0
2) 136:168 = 138.0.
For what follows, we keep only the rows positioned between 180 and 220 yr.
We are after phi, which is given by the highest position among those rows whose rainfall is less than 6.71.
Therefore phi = 218.0 yr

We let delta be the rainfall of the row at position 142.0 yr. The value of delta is 6.212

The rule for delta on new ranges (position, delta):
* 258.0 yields 6.548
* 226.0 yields 6.808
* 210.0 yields 5.296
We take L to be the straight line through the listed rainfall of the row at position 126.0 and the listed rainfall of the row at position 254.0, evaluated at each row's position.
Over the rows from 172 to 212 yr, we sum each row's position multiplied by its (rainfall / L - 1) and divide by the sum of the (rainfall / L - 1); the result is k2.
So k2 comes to 190.8 yr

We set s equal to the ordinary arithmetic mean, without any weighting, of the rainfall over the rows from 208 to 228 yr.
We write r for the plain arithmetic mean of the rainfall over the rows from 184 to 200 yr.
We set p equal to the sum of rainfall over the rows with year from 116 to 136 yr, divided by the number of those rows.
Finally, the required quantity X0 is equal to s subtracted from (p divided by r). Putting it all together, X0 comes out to -5.00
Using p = 6.4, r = 5.9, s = 6.07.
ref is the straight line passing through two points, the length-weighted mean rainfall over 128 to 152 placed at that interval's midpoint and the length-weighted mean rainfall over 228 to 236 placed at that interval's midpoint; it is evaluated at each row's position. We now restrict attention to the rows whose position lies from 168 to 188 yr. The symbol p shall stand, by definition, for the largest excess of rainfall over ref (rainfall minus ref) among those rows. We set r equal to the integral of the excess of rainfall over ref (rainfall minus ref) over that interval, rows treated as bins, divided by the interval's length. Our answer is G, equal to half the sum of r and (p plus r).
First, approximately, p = -0.07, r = -1.0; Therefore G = -0.99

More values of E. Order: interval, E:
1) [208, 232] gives 1.81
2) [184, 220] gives 1.73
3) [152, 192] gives 1.78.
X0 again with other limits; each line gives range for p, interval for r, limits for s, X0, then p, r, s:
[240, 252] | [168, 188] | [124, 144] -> -4.44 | 6.8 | 5.3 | 5.73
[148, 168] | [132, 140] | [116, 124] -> -5.54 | 6.8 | 4.7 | 7.00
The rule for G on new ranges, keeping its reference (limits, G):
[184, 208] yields -0.71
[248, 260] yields -0.26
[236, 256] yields 0.01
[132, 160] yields 0.57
